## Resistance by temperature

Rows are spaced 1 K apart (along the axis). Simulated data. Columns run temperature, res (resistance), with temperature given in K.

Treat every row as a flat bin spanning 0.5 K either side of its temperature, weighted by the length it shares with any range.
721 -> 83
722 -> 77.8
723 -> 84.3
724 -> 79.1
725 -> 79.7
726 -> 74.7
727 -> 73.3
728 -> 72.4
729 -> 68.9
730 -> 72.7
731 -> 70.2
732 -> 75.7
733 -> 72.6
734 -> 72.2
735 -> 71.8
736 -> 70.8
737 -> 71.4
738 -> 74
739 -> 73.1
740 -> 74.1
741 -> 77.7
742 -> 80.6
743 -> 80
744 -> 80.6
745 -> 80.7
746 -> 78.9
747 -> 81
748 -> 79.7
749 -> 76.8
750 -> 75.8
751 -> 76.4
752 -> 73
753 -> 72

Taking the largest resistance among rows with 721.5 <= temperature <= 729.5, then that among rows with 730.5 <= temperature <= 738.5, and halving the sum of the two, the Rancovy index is 80.0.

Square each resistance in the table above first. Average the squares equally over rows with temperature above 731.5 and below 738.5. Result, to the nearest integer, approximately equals 5279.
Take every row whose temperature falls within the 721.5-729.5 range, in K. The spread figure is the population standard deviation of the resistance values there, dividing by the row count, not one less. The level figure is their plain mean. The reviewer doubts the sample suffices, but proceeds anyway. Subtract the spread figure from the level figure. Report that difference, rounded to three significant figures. 71.7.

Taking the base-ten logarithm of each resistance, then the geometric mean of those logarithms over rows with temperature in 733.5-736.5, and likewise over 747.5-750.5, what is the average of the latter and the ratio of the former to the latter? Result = 1.44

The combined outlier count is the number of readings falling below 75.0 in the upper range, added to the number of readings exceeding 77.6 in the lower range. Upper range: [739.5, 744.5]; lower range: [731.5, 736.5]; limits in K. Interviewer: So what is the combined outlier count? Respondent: 1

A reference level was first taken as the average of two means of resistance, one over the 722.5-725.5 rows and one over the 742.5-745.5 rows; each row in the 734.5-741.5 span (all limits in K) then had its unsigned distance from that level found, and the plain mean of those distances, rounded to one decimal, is 7.5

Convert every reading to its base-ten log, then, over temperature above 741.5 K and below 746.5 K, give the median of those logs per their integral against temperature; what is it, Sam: 0.20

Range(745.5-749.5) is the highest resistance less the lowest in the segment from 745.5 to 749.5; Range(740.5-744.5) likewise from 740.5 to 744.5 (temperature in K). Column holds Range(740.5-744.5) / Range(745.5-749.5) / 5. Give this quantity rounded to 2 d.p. 0.14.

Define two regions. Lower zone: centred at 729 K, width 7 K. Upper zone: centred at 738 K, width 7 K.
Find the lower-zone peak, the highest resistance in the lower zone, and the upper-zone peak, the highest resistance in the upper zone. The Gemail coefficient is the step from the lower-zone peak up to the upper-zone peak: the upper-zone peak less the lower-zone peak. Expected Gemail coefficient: 2.0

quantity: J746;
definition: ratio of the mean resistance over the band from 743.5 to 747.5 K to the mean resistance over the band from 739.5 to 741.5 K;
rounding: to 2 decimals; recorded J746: 1.06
